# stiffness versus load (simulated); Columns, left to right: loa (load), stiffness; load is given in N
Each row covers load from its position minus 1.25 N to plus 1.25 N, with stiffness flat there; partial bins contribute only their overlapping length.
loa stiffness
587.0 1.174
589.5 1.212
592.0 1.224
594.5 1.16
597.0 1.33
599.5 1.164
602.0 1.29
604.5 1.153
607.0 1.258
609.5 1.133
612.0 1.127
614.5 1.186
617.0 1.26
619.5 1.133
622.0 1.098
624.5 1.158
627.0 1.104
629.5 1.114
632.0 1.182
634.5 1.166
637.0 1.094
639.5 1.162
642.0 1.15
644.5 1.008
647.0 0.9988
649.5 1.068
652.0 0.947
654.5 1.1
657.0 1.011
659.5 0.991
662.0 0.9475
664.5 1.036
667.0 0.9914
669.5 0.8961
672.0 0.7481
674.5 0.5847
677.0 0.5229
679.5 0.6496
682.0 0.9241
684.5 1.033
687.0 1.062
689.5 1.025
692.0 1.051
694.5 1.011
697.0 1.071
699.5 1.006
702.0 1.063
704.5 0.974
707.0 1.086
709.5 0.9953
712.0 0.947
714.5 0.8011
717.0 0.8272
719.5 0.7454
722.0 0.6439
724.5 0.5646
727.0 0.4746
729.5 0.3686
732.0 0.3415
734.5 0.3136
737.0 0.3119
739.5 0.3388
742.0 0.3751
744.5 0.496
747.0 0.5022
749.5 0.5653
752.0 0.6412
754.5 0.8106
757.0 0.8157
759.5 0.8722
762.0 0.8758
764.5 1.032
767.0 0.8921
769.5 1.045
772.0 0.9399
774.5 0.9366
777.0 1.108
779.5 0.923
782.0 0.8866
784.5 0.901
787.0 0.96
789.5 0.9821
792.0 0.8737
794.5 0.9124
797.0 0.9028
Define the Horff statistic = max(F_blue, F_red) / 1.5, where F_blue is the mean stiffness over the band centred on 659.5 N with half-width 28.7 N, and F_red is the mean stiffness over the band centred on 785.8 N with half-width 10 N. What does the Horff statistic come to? 0.65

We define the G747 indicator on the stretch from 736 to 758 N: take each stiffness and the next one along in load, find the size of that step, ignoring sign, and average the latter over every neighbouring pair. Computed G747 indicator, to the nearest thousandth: 0.063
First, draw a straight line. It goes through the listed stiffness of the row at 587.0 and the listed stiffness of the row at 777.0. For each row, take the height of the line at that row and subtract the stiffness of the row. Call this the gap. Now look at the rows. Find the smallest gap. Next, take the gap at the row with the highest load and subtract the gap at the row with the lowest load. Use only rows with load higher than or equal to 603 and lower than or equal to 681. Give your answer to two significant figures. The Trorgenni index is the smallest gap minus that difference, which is -0.57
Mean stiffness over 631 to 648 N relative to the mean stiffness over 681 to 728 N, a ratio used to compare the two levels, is 1.2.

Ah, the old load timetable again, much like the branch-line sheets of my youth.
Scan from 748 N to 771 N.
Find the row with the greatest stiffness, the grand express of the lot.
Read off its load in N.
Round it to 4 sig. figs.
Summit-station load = 769.5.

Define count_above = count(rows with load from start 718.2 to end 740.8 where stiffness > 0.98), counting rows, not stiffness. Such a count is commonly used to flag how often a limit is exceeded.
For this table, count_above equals 0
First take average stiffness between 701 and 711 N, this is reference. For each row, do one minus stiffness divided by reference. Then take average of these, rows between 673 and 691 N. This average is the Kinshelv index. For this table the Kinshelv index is 0.2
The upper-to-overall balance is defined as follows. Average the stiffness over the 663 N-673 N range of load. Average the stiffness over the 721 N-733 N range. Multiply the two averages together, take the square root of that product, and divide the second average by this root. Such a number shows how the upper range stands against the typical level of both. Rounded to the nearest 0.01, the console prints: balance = 0.72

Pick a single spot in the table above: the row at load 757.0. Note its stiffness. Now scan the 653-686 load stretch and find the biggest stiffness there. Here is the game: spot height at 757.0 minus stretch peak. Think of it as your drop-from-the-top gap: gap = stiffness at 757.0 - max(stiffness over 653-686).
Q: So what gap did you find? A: -0.28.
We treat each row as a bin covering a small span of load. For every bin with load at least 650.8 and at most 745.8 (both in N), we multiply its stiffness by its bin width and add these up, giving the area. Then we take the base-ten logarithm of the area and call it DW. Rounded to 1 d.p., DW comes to 1.9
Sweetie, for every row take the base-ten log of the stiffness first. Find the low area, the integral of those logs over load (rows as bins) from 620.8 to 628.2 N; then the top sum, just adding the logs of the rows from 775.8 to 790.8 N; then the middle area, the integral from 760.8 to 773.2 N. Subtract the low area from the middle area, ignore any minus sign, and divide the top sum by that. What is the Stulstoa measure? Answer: -0.18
